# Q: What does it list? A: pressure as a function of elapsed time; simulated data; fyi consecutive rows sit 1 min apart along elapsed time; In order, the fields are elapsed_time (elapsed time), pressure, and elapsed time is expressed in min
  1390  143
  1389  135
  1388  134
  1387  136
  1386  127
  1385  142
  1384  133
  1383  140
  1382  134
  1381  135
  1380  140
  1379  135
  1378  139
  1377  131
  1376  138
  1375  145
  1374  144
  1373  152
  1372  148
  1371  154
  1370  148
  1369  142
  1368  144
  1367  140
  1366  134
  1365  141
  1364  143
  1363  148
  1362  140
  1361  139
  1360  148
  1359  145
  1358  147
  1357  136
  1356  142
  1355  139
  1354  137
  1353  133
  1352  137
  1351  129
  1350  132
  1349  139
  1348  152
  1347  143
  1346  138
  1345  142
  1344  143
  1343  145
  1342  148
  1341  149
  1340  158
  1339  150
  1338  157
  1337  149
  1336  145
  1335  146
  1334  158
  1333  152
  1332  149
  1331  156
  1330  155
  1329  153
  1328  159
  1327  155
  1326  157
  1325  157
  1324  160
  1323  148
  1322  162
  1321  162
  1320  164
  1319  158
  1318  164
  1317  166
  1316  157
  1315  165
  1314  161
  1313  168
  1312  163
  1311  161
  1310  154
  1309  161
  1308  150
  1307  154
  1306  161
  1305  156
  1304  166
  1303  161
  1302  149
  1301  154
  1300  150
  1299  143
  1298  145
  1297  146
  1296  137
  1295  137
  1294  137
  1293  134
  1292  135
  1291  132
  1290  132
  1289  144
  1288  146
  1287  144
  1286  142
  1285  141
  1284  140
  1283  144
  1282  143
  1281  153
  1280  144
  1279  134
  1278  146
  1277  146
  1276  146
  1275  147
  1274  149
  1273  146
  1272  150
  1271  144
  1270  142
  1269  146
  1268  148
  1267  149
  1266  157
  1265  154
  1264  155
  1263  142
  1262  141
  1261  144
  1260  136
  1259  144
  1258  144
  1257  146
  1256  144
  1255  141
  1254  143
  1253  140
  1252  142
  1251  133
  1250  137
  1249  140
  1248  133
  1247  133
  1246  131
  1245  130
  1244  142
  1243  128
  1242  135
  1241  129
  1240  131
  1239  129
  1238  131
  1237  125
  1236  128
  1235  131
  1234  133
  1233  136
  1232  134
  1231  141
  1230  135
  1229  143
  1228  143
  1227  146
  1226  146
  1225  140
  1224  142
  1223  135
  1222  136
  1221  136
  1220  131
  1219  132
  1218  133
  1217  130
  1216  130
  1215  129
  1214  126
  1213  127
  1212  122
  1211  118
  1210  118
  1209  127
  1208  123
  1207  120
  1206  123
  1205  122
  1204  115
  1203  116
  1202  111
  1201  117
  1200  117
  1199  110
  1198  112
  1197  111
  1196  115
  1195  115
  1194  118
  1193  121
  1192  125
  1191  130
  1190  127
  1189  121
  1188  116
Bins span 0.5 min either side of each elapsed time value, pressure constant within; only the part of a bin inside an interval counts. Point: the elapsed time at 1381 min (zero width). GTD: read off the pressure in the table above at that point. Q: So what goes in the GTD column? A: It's 135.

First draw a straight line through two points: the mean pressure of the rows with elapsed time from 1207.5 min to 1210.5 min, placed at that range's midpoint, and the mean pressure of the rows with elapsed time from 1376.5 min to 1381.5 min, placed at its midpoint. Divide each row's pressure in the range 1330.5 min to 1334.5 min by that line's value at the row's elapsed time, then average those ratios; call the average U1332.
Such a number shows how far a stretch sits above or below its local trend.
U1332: 1.16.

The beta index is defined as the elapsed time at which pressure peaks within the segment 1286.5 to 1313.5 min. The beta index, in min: 1313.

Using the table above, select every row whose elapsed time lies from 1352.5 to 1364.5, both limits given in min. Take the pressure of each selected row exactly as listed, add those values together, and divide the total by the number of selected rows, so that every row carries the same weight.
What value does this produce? 141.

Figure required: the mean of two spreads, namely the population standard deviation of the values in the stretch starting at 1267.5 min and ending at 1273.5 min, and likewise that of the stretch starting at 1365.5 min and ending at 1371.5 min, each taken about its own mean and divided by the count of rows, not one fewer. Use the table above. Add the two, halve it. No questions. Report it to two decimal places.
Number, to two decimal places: 4.42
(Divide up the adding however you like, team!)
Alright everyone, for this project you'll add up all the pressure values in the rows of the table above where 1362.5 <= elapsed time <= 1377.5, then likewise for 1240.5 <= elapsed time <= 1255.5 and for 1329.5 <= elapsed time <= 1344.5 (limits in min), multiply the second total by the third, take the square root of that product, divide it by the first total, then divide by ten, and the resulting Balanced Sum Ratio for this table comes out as 0.100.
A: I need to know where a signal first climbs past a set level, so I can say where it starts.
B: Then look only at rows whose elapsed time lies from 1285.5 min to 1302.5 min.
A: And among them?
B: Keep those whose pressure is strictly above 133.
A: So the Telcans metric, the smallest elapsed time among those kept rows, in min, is 1286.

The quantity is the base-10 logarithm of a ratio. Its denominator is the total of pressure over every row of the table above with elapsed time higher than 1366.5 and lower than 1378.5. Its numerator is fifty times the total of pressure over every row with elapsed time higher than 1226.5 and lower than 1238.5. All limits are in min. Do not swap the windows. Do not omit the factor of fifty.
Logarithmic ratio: 1.67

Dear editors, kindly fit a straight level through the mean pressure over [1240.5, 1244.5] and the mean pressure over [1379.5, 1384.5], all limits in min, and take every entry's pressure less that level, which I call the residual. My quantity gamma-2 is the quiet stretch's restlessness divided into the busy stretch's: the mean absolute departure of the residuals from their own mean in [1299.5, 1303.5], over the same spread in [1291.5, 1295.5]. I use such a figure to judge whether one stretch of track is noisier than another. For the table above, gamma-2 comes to 3.2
